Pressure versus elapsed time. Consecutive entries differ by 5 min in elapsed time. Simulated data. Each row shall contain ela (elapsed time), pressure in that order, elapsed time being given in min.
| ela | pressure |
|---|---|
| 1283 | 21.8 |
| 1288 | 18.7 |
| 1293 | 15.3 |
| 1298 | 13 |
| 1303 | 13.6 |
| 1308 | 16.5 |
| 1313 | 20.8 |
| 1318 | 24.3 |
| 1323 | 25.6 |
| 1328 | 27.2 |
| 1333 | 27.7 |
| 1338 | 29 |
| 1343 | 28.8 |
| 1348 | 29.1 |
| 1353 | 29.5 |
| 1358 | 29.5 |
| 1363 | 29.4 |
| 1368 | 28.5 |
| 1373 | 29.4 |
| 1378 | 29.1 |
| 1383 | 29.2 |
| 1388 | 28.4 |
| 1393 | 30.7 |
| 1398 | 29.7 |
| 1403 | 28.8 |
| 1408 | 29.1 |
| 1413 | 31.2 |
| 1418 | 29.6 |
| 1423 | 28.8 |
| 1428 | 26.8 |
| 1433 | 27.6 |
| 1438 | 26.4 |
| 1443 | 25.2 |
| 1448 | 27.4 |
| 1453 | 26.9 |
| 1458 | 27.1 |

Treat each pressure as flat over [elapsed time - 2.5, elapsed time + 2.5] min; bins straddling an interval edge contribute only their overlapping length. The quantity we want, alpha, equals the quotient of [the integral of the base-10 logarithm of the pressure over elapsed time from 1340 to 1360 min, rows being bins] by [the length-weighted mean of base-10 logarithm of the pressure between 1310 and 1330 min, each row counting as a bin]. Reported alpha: 21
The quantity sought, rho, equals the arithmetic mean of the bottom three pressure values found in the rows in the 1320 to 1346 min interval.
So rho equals 26.8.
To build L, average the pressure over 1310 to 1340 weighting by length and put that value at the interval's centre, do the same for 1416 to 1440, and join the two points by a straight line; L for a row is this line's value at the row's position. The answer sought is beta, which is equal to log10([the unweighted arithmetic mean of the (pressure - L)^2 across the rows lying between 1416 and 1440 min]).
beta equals 0.26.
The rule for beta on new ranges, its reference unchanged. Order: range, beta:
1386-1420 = 0.80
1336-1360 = 0.99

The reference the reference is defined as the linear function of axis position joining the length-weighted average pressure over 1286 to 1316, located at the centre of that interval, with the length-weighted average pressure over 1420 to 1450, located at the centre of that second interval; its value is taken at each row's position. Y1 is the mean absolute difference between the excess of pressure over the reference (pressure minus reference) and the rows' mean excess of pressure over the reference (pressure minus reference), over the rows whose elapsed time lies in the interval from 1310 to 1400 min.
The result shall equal 1.3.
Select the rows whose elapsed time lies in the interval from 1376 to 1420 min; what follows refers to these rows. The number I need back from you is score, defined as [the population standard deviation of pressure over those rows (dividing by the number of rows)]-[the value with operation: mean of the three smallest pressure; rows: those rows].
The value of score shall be -28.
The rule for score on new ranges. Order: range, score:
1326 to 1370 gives -27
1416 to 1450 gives -25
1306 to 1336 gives -17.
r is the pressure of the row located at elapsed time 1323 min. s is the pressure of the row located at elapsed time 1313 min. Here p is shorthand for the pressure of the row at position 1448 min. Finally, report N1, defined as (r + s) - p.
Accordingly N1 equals 19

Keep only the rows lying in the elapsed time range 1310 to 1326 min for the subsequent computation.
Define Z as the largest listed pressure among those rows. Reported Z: 25.6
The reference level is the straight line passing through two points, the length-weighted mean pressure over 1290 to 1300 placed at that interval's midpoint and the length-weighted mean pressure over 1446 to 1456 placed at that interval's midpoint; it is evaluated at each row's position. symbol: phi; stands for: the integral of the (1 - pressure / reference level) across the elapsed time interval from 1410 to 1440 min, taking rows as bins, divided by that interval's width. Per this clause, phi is -0.1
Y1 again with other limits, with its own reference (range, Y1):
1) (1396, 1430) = 1.3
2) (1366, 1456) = 2.8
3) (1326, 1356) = 0.2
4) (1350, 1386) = 0.9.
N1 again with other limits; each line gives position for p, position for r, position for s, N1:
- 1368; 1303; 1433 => 13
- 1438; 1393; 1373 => 34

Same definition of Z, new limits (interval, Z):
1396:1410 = 29.7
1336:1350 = 29.1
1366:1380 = 29.4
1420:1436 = 28.8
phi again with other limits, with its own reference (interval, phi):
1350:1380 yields -0.5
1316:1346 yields -0.6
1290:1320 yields -0.1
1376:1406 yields -0.3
